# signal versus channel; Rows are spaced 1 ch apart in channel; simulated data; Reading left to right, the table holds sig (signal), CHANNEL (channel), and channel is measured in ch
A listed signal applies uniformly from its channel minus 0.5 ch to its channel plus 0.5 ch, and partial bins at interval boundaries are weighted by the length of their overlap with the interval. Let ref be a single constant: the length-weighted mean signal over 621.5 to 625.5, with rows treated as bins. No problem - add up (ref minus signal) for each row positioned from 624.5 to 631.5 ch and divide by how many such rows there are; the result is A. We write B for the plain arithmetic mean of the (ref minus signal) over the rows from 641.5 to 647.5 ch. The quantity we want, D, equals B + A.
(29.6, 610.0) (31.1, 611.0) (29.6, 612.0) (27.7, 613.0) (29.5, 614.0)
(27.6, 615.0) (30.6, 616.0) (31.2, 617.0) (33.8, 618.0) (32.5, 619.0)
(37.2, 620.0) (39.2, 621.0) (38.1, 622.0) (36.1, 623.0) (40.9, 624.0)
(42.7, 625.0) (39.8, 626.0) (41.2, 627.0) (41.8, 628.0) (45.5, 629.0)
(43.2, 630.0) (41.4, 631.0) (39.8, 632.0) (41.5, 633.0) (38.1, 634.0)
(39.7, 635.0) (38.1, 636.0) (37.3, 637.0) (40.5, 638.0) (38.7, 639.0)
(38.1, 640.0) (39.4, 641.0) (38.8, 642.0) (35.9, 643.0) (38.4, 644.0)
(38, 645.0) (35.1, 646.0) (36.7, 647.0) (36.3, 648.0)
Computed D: -0.5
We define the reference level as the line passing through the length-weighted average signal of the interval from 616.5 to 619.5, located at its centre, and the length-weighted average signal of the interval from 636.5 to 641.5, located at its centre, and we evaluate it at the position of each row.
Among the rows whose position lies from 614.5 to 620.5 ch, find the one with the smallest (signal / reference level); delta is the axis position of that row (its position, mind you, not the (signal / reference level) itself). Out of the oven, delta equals 615.0 ch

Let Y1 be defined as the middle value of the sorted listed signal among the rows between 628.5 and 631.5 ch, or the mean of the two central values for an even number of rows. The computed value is 43.2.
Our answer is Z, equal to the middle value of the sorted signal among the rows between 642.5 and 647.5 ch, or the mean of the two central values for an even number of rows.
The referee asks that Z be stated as 36.7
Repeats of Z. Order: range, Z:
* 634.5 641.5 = 38.7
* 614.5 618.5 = 30.9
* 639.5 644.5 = 38.4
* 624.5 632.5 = 41.6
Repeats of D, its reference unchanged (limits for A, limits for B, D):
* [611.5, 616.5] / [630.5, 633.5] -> 9.0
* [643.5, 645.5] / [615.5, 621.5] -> 6.6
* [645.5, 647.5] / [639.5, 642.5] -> 4.2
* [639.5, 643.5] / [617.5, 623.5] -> 4.7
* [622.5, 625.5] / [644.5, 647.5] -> 2.4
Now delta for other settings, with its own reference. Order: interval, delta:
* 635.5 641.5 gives 640.0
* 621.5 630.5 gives 623.0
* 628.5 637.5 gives 637.0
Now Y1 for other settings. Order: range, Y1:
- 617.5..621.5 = 35.5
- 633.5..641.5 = 38.4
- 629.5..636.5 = 39.8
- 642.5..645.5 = 38.0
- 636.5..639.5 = 38.7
